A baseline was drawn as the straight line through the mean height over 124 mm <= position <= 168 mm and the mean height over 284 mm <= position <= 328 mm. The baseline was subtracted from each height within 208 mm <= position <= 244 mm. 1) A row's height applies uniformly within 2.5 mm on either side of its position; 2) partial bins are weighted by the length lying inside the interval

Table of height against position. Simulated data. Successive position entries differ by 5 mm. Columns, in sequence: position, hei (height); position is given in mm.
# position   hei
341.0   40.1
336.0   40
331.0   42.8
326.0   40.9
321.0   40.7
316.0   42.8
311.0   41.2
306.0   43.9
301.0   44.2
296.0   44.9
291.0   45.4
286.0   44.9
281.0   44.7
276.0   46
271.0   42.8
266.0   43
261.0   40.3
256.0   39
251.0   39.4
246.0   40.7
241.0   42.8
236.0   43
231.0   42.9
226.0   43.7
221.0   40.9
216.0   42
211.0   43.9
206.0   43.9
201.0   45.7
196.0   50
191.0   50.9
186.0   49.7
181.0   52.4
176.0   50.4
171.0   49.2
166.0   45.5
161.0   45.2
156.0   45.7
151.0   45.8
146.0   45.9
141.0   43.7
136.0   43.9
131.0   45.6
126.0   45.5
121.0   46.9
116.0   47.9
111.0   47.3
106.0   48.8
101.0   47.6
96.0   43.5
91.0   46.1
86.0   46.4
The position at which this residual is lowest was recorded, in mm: 221.0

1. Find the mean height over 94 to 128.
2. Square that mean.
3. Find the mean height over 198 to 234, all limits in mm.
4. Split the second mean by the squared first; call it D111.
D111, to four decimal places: 0.0198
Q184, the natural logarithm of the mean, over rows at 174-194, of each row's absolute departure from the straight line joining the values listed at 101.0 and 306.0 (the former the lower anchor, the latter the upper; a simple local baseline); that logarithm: 1.6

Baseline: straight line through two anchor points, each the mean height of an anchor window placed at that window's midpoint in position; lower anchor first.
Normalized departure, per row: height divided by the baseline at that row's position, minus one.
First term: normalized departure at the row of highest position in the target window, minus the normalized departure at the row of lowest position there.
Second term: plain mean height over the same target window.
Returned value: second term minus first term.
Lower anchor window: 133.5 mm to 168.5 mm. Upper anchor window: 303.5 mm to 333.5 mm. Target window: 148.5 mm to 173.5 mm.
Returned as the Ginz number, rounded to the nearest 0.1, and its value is 46.2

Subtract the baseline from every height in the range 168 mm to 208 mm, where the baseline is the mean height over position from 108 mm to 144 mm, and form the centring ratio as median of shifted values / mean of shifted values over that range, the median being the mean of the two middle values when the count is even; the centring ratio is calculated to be 1.3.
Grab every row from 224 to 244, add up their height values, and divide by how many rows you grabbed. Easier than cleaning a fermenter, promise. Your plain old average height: 43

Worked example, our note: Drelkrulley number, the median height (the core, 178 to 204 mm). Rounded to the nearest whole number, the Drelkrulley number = 50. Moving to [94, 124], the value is 47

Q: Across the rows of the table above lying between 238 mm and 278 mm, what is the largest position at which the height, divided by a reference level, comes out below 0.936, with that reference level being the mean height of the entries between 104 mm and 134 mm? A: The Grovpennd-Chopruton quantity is 271.0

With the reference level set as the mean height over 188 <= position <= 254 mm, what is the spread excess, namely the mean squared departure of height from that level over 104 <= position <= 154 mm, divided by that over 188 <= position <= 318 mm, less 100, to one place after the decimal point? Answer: -99.0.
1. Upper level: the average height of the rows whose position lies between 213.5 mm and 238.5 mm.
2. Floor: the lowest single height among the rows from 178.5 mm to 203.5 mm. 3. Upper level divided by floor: 0.930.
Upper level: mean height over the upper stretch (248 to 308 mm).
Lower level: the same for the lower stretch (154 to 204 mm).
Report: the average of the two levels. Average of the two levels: 45.8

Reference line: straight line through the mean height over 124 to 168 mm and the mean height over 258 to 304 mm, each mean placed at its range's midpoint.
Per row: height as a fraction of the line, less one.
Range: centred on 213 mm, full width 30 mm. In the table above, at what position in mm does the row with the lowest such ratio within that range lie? 221.0 mm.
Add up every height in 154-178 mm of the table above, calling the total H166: 236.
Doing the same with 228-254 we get 209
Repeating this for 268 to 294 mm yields 224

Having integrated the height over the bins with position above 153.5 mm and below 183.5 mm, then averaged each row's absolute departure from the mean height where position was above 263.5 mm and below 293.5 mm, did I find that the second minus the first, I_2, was -1441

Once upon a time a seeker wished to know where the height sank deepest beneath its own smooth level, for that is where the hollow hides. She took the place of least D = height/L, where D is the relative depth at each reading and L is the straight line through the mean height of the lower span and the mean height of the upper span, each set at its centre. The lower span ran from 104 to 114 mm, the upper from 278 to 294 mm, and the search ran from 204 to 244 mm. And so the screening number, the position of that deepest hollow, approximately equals 221.0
